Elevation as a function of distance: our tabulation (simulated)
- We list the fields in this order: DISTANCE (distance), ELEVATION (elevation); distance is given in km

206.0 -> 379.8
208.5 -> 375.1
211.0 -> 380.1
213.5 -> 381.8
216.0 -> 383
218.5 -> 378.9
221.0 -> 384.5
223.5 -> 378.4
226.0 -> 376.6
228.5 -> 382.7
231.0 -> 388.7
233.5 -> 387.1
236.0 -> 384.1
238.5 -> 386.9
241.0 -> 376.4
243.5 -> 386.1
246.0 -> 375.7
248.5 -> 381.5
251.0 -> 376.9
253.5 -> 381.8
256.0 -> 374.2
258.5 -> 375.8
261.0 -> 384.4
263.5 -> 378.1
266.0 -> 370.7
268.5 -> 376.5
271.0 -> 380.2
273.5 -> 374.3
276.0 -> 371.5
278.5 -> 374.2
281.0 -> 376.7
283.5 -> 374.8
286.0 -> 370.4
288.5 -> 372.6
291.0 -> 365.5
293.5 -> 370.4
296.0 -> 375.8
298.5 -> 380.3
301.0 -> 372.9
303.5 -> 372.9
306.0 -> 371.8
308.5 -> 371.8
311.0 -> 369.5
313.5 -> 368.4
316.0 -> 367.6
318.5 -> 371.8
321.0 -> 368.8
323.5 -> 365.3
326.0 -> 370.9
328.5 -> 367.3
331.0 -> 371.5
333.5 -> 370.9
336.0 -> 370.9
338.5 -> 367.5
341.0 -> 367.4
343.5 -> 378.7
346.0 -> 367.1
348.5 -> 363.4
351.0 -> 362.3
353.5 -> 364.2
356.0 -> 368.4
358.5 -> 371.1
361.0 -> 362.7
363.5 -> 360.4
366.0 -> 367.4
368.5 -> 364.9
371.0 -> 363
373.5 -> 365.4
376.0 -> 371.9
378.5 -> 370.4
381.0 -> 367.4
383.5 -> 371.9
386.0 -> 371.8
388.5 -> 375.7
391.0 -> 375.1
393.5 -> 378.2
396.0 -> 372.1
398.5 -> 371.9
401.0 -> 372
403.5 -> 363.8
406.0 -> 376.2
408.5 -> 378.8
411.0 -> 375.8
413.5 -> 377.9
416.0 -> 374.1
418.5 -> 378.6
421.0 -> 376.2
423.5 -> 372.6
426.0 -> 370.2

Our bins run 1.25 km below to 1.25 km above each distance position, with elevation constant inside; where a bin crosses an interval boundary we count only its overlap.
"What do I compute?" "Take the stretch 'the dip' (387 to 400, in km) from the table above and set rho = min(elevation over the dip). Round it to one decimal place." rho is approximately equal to 371.9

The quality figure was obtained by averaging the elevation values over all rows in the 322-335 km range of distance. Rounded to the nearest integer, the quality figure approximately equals 369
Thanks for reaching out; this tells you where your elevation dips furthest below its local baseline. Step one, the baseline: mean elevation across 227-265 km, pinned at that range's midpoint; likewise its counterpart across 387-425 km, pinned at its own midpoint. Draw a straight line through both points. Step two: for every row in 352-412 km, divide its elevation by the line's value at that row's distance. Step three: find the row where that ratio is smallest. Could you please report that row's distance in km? 363.5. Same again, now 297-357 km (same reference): 351.0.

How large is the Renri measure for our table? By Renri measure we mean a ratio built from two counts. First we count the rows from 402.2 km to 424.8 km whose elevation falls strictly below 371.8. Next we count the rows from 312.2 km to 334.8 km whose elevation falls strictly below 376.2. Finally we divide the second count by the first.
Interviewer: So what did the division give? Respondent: 9.0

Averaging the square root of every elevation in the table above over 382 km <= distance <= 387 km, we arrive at 19.3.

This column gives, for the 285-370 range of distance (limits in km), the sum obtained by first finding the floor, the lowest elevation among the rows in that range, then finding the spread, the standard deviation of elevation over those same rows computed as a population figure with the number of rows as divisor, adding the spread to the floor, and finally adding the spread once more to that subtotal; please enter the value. 369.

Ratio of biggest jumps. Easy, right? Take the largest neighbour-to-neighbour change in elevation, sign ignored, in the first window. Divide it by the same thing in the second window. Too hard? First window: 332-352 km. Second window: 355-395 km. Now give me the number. 1.4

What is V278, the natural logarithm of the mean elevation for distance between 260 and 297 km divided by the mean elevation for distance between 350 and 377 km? 0.024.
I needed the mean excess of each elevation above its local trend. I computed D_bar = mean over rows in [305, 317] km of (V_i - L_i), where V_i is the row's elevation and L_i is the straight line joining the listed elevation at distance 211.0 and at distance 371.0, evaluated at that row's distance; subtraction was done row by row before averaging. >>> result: 0.4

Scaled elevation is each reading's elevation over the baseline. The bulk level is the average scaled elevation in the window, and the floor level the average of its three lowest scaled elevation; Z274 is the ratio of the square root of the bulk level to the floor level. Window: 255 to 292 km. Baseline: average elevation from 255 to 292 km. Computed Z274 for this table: 1.02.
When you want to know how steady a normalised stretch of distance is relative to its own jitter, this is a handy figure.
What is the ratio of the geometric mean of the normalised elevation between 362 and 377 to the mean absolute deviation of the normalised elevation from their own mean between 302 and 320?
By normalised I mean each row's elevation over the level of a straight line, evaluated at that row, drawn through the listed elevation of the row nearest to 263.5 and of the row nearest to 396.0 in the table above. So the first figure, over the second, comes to 222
